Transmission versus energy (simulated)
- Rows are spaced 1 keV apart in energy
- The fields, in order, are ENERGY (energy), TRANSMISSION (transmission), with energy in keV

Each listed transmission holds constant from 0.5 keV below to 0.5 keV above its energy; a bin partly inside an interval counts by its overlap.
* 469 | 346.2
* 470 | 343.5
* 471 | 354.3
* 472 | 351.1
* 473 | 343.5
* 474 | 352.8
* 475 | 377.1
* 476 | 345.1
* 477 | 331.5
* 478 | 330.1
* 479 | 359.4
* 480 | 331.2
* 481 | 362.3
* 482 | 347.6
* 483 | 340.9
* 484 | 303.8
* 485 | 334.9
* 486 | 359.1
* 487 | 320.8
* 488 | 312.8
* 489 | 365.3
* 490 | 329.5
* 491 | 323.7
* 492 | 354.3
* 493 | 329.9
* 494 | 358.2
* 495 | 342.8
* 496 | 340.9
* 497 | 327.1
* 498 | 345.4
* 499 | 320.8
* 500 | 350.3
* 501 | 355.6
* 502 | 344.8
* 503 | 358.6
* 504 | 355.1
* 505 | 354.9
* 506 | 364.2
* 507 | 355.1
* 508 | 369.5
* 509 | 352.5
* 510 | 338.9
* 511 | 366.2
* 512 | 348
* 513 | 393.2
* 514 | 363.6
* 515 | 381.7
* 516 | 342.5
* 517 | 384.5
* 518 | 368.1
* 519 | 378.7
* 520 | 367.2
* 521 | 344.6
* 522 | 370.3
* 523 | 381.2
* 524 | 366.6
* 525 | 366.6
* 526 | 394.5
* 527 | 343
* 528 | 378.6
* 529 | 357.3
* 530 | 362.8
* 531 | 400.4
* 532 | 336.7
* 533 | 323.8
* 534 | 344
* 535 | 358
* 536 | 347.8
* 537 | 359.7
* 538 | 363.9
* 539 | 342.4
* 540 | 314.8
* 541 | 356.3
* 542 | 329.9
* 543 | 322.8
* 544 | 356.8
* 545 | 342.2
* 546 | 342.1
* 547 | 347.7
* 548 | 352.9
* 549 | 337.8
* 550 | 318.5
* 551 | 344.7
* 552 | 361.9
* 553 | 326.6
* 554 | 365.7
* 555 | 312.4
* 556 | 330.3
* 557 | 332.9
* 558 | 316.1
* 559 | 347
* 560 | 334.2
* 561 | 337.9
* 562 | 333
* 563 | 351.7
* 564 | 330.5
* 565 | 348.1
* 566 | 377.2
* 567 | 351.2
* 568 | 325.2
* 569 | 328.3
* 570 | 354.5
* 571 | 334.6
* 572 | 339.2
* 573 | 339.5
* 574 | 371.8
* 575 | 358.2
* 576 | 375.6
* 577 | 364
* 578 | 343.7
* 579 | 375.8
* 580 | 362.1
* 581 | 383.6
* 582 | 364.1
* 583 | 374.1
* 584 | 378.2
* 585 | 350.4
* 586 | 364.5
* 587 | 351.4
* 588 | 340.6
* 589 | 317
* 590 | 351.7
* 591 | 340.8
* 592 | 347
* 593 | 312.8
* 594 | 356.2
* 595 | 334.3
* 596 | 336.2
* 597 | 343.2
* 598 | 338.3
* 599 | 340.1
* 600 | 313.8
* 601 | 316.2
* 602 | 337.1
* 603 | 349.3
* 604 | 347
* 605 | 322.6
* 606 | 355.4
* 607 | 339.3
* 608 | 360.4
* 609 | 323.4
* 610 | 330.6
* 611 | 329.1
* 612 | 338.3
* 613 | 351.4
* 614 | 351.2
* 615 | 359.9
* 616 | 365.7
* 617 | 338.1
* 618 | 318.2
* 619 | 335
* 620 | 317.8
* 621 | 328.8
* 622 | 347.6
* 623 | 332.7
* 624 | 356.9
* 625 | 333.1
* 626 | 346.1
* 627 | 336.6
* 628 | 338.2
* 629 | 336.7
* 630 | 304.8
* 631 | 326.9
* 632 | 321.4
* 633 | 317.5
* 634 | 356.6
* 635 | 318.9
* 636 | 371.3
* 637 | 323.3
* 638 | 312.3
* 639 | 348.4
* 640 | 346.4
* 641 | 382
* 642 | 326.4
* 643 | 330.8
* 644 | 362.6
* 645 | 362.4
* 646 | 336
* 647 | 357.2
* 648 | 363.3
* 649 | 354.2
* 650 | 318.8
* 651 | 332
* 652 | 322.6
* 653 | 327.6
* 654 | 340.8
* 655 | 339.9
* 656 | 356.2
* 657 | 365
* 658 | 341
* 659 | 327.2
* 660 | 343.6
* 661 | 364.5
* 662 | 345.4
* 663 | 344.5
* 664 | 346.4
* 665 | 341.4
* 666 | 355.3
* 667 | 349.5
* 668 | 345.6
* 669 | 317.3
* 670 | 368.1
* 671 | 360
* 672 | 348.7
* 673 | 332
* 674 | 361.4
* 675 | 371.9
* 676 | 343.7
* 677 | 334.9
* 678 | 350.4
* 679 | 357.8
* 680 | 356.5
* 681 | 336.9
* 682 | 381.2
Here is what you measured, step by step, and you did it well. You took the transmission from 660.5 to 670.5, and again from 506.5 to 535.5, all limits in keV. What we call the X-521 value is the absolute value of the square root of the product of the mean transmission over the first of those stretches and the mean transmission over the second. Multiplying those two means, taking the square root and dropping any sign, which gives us 356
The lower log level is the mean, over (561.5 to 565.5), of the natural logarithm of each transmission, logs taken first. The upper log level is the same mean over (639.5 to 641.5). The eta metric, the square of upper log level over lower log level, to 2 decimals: 1.02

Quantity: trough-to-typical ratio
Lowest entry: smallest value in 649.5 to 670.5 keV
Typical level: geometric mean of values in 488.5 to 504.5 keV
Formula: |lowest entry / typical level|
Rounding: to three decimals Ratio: 0.923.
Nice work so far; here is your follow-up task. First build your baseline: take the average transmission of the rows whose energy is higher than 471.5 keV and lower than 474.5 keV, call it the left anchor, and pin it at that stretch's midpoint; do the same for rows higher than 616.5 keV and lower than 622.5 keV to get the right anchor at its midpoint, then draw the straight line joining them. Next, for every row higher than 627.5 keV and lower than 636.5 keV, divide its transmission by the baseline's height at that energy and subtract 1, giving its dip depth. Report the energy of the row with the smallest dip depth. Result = 630 keV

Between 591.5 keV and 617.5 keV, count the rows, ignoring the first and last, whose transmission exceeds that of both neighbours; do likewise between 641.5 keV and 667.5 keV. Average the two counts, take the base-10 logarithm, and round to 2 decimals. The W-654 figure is 0.93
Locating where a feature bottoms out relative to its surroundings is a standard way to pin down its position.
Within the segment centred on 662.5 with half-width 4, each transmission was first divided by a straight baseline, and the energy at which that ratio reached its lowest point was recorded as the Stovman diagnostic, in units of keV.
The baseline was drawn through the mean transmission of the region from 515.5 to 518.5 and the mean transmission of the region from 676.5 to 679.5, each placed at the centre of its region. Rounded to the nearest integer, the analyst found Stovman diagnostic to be 659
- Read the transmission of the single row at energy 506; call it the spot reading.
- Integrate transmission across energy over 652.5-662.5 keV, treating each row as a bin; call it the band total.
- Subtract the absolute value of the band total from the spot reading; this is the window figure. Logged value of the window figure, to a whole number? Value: -3087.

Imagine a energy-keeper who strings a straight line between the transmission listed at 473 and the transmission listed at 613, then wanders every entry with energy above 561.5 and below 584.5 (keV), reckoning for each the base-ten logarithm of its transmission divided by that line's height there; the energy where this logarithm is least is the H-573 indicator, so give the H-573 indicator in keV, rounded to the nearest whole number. 568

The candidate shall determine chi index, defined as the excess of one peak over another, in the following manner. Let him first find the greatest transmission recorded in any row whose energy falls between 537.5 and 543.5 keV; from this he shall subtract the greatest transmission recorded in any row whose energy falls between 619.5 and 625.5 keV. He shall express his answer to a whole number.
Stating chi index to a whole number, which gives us 7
